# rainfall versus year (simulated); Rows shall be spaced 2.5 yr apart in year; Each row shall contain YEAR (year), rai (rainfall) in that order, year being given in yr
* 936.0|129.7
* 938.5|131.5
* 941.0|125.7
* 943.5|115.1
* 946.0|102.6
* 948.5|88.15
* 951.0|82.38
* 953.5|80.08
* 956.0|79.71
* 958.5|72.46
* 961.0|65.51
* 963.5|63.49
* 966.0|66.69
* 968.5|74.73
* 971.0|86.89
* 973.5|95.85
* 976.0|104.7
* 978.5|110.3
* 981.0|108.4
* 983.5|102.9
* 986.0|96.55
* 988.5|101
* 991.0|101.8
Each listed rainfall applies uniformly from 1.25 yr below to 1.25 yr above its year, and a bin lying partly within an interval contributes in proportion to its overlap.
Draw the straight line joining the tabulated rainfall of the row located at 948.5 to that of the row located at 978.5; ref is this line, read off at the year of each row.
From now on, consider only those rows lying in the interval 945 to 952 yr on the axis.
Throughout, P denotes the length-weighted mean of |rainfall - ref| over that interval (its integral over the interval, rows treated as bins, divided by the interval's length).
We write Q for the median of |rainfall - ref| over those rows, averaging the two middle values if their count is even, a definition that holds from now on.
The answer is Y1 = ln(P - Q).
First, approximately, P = 7.7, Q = 8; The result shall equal -2.7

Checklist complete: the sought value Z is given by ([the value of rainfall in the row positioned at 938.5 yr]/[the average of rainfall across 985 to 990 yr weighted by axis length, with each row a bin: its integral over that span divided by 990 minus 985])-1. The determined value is 0.33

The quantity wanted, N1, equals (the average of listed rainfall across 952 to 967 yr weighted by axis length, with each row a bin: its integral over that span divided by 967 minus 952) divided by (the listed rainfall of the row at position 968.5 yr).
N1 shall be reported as 0.96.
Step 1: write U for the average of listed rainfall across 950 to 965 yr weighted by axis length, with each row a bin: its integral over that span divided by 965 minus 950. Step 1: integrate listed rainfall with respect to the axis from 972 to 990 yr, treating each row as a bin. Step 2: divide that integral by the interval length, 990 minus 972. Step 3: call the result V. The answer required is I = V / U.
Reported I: 1.4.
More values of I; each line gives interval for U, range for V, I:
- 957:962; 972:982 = 1.5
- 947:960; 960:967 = 0.8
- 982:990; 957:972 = 0.7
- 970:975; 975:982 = 1.2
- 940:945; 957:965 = 0.6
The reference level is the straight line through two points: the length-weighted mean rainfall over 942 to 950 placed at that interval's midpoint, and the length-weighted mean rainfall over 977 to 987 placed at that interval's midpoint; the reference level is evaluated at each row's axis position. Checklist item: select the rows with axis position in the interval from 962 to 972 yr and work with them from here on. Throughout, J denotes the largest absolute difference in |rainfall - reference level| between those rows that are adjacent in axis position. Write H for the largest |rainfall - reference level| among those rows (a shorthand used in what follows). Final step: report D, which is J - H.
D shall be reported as -28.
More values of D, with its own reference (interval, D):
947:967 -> -32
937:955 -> -16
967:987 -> -17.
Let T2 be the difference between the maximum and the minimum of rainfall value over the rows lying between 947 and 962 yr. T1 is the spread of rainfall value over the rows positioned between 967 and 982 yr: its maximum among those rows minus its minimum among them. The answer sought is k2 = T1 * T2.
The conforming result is 805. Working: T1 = 36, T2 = 23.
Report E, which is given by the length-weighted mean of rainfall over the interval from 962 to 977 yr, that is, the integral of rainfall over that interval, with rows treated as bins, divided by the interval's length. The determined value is 81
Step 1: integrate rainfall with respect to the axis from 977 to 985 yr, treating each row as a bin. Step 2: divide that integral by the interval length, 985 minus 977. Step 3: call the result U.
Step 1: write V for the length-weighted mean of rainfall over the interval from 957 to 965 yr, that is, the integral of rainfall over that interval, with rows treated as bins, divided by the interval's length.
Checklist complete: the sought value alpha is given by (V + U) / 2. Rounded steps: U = 107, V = 68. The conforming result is 87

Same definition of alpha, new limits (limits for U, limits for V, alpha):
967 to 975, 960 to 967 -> 75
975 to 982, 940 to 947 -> 111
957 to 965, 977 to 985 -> 87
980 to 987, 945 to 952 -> 97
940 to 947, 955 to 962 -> 94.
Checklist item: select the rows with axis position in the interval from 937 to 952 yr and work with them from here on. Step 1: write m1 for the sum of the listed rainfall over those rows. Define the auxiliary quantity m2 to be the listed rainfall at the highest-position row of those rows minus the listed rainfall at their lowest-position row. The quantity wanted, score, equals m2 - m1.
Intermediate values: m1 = 645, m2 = -49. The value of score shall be -695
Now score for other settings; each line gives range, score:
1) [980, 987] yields -320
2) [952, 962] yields -312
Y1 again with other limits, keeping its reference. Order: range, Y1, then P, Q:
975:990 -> 0.6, 9.3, 7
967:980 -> 0.5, 12.4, 11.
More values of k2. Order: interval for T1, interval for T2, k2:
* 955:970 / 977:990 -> 223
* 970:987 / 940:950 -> 879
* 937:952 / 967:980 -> 1747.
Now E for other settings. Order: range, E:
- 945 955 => 88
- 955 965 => 70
